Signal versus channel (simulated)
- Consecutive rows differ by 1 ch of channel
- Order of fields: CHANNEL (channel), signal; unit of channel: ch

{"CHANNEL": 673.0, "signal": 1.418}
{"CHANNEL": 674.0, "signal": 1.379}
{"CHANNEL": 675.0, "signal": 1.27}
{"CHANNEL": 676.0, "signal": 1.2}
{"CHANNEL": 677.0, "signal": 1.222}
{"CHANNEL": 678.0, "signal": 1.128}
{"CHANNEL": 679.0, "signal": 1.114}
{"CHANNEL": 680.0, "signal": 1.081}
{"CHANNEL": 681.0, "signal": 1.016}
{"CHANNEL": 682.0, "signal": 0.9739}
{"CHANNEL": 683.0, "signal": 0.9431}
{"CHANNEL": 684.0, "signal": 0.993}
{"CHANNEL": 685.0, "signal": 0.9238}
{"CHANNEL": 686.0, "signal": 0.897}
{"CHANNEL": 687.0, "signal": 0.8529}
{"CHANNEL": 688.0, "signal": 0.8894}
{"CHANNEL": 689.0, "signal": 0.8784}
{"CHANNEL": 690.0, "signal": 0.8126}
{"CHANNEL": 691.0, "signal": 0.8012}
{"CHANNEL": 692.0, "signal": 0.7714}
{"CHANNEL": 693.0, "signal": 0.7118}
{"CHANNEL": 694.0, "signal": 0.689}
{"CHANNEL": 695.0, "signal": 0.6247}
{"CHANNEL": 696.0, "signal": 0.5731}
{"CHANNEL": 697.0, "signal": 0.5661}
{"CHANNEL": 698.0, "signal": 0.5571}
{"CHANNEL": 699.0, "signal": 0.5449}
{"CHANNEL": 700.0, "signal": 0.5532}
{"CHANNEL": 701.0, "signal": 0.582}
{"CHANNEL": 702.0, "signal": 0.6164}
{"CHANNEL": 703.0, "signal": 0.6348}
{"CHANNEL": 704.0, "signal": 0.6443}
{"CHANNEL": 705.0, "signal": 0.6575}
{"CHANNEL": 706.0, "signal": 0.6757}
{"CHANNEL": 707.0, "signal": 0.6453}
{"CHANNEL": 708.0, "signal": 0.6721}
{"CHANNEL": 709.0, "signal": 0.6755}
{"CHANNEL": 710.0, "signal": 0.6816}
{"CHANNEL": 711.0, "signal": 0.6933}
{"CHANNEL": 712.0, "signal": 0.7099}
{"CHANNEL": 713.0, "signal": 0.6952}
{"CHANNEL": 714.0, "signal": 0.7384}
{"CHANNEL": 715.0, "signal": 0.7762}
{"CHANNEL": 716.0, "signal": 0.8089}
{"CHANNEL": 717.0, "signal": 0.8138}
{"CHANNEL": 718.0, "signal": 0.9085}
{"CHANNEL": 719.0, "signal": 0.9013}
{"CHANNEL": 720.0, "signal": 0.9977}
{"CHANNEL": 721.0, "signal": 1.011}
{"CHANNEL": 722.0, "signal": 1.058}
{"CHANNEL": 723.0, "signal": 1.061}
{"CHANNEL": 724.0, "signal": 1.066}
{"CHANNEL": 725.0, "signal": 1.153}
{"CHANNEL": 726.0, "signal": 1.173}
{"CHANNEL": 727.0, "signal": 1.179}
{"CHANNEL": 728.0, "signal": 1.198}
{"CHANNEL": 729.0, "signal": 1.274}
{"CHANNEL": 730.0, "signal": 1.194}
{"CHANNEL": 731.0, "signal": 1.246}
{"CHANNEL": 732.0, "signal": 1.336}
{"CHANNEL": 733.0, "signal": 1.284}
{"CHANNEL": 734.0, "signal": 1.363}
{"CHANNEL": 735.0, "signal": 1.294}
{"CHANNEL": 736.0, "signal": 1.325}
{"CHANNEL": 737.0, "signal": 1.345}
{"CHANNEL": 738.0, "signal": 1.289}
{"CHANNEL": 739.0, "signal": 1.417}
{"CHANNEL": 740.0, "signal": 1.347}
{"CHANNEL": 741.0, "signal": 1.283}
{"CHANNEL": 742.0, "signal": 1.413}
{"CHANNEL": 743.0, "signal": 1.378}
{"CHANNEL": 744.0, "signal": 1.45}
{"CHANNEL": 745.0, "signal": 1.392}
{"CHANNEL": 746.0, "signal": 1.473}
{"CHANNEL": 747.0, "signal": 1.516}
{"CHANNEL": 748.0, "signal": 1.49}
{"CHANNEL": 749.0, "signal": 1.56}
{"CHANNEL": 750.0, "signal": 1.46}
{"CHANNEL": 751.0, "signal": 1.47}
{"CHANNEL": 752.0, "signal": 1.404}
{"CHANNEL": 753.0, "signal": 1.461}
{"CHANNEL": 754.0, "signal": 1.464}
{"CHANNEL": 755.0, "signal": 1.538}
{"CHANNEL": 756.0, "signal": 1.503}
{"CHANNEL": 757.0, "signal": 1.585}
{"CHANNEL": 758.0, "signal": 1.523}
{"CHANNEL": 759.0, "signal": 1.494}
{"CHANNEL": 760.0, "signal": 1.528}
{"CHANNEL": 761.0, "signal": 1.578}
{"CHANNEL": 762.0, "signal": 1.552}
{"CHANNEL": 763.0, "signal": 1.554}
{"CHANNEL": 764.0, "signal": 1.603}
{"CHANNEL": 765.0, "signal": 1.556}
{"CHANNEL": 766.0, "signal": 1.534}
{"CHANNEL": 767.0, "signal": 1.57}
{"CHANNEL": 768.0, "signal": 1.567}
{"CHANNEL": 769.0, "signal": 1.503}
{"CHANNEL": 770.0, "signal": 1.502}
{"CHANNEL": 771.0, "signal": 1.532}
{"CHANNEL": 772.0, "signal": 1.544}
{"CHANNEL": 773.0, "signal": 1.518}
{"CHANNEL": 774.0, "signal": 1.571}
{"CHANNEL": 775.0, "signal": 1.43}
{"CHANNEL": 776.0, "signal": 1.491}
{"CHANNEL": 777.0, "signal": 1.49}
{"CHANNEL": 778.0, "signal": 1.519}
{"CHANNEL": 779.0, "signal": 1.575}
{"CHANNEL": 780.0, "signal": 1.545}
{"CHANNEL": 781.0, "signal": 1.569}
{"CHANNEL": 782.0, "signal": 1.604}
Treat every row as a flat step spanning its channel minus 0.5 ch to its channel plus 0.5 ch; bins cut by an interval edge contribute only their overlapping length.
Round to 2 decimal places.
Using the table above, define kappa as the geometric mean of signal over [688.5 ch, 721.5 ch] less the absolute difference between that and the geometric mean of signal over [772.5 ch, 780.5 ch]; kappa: -0.10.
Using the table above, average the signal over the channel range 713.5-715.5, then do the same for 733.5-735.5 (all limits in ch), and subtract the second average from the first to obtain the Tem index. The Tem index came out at -0.57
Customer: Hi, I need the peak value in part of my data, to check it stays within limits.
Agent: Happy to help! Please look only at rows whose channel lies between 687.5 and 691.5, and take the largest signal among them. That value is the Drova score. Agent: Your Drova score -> 0.8894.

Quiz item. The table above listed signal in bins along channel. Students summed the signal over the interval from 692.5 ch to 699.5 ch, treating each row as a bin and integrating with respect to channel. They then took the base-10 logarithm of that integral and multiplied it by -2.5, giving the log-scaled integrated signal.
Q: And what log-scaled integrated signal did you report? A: -1.6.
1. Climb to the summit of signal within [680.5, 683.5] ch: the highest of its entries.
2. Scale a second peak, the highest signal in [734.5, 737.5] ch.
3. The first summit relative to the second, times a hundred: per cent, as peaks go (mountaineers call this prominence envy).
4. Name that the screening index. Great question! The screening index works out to 76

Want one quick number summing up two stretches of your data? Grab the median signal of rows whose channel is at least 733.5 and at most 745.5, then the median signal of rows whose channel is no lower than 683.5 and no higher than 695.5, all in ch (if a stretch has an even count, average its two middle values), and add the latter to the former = 2.2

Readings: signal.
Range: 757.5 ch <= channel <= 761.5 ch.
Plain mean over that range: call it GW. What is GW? 1.53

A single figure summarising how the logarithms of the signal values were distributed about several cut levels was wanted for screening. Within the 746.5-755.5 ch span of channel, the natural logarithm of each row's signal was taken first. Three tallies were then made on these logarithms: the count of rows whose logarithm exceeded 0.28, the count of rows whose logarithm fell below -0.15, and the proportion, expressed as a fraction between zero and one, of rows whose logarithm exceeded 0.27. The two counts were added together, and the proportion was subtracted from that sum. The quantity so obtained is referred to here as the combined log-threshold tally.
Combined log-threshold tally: 8.0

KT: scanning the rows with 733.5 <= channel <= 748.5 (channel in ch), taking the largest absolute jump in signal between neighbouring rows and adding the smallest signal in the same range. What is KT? 1.4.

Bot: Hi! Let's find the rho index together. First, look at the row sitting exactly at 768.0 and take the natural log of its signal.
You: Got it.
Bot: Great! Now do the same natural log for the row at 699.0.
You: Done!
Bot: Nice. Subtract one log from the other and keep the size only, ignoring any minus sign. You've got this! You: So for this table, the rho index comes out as 1.1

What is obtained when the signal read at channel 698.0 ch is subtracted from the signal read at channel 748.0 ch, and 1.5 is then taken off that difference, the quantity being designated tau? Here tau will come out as -0.57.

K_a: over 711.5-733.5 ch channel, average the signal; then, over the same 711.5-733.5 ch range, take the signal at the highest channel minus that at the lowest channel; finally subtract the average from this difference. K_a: -0.45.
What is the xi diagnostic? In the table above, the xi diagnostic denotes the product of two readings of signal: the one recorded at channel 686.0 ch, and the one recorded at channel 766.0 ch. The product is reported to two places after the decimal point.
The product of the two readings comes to 1.38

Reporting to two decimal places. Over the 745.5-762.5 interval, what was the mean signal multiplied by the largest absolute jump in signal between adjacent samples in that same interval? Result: 0.15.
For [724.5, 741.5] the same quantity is 0.16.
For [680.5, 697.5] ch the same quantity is 0.06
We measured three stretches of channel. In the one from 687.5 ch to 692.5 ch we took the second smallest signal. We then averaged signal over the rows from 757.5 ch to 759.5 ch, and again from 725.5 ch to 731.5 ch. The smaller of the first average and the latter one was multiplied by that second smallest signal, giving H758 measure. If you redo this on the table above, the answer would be 1.0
